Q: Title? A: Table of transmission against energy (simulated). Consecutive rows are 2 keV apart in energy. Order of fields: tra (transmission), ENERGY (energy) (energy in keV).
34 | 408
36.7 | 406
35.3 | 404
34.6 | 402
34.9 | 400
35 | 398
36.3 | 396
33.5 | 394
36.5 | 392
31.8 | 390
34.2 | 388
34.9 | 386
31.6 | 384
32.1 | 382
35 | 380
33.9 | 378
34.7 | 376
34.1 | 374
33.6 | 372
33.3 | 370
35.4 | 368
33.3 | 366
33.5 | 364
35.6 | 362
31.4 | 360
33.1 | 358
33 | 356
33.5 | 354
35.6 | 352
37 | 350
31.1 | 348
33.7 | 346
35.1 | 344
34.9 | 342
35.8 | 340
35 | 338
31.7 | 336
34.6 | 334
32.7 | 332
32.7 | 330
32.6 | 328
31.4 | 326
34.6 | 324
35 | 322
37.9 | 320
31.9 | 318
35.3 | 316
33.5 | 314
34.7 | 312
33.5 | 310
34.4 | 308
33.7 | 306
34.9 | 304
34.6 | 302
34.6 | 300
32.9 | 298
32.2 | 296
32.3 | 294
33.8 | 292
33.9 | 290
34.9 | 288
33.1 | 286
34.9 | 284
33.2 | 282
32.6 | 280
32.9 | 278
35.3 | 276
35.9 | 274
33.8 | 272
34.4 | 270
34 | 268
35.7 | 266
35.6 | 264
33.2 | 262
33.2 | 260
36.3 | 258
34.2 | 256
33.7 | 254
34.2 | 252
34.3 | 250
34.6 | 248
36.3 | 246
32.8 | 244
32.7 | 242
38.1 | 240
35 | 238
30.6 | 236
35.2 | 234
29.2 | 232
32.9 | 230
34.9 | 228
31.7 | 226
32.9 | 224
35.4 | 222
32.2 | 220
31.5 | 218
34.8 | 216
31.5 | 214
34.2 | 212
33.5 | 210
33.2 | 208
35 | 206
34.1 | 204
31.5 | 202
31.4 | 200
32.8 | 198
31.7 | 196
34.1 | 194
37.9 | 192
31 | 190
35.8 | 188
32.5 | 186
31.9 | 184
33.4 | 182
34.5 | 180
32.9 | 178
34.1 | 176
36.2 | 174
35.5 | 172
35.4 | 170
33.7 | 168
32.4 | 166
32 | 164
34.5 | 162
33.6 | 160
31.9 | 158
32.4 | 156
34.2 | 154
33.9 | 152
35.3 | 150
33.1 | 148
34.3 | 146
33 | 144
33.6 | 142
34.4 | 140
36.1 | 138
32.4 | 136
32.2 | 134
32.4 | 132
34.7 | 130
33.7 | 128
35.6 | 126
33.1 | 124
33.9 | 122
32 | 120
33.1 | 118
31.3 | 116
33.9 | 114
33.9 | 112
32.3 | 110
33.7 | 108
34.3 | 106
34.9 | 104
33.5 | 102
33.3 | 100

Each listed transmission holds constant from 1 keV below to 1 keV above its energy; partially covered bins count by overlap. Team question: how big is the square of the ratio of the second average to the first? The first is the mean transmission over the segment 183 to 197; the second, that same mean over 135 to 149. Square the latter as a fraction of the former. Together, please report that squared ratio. 1.02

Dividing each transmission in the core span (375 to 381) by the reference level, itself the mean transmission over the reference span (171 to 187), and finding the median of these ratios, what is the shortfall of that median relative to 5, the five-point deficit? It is 3.976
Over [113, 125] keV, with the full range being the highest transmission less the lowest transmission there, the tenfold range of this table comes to 26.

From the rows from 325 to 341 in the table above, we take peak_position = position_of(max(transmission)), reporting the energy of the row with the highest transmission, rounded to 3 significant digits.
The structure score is 340 keV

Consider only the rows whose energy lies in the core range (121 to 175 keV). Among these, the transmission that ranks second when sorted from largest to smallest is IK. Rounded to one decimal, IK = 36.1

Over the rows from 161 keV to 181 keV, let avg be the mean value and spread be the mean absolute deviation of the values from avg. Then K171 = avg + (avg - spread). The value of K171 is 67.1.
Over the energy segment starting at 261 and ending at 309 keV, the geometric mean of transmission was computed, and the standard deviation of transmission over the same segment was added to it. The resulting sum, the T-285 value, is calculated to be 35.1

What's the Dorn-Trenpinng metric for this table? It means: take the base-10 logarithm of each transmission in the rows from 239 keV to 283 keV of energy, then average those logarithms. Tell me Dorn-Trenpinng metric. 1.54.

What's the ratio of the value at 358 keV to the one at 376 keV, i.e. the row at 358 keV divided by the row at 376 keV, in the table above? 0.95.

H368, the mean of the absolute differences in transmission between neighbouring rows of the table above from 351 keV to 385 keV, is 1.4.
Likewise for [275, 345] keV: 1.4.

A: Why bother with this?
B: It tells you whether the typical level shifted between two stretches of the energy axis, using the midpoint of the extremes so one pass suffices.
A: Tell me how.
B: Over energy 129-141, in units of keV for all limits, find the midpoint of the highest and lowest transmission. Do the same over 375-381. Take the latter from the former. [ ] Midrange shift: -0.30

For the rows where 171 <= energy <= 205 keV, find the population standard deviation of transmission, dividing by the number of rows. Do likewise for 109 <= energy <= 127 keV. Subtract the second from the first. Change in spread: 0.7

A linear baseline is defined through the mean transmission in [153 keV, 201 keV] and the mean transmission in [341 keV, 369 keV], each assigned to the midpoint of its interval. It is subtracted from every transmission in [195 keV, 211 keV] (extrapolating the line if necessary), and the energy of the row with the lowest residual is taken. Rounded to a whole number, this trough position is 200 keV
